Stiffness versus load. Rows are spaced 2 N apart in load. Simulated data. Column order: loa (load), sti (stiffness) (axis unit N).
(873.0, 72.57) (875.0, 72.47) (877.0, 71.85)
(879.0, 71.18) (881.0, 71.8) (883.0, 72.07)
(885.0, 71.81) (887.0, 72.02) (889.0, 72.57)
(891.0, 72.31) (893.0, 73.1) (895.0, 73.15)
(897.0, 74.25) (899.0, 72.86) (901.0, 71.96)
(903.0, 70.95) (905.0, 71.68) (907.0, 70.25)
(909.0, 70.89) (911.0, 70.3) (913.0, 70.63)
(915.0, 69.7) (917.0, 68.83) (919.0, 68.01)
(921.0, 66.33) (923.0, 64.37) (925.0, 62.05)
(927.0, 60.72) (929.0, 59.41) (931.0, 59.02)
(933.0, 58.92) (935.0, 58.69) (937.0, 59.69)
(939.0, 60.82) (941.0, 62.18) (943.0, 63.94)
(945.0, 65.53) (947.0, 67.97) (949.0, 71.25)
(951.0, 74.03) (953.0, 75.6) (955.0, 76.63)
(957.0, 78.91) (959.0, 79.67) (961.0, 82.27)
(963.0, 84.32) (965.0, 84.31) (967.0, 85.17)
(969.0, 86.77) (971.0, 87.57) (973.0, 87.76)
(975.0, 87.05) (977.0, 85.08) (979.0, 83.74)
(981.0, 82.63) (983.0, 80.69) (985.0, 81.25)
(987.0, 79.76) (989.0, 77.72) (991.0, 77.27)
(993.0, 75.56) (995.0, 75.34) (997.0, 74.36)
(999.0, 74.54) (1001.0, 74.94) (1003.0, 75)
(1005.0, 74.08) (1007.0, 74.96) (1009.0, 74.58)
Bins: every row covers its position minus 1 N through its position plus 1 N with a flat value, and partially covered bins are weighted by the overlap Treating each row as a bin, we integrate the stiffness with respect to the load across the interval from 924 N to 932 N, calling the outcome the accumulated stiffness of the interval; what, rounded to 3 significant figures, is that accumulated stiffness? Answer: 482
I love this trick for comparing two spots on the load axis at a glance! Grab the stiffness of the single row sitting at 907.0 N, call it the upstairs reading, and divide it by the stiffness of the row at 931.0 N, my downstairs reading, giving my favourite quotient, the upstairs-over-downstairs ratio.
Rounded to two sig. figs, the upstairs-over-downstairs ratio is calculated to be 1.2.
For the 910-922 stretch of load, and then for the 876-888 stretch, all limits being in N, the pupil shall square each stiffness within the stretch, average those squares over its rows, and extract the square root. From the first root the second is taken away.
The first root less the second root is -3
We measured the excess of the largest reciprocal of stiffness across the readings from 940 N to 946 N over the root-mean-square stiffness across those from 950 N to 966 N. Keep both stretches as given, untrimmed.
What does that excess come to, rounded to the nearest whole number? -80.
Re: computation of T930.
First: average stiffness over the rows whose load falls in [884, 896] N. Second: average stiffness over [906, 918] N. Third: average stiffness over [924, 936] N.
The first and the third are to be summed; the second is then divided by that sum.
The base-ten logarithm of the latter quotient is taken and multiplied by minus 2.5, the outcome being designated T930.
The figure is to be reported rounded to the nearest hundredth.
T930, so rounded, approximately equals 0.69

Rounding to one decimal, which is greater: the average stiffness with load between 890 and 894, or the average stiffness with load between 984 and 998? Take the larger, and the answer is 77.3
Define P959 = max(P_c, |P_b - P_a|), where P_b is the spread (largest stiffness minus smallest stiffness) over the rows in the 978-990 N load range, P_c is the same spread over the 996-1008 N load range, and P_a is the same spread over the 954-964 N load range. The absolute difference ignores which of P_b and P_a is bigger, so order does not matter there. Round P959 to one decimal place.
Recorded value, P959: 1.7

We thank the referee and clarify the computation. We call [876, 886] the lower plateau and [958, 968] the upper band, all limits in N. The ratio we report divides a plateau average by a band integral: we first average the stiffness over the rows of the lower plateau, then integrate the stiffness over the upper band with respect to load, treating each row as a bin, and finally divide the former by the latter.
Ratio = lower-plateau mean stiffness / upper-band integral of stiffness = 0.086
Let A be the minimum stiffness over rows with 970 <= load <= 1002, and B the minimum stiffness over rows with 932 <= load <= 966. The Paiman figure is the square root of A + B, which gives 11.5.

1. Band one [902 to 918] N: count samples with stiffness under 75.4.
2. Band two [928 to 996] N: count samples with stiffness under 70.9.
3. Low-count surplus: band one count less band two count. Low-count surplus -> -2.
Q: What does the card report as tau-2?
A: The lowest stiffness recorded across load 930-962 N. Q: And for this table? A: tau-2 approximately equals 58.69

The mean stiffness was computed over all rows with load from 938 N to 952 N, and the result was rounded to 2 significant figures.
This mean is 67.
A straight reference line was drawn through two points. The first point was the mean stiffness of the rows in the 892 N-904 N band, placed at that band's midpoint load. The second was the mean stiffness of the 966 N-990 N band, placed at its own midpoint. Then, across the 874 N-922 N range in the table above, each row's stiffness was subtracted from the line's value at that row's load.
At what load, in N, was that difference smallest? 875.0 N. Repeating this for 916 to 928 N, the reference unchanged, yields 917.0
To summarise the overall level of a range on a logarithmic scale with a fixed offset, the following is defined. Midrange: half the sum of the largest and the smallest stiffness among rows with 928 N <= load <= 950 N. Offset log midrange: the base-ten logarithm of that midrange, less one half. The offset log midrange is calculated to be 1.31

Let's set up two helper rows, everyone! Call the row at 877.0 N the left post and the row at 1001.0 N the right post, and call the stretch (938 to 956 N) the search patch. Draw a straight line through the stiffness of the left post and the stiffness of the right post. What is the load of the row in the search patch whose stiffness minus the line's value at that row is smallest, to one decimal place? 939.0 N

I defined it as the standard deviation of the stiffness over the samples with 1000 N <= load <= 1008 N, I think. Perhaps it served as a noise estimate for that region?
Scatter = 0.4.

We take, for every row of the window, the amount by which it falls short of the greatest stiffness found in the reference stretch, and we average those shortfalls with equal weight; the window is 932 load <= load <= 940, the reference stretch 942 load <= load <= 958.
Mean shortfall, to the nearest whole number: 19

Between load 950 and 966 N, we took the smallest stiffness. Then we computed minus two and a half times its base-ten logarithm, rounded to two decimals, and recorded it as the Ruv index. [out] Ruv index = -4.67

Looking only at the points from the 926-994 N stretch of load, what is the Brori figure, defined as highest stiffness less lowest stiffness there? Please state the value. 29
